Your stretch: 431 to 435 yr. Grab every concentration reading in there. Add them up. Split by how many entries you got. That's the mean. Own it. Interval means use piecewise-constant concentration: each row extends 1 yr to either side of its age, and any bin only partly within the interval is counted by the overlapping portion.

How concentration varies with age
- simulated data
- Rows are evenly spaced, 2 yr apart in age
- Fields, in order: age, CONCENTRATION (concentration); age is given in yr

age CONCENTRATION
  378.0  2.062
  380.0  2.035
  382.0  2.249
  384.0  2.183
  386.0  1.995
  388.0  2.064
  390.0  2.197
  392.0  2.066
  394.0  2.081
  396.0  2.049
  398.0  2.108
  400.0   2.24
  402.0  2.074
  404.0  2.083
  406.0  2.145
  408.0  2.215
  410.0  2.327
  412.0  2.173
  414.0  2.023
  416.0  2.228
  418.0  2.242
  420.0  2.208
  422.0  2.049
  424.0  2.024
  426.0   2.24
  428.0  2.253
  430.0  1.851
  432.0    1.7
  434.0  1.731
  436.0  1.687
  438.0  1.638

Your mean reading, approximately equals 1.72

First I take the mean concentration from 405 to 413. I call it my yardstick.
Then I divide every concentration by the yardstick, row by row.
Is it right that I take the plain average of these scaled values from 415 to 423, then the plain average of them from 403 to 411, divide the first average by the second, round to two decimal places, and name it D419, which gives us 1.00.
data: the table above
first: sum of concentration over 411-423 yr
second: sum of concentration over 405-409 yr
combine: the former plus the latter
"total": 17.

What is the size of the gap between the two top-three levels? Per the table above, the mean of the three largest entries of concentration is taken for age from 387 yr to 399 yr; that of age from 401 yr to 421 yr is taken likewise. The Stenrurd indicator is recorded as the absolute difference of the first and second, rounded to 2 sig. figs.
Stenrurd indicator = 0.14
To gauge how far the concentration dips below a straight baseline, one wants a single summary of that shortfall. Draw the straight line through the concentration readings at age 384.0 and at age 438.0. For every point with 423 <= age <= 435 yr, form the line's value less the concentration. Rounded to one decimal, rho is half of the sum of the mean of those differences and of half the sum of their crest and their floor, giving -0.2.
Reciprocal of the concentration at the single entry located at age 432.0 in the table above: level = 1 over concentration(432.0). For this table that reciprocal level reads 0.59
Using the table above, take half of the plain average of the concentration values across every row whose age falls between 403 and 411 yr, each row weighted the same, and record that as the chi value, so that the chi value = 1.10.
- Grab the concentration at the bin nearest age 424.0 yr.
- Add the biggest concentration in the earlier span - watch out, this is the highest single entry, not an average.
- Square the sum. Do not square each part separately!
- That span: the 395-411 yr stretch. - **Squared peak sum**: 18.9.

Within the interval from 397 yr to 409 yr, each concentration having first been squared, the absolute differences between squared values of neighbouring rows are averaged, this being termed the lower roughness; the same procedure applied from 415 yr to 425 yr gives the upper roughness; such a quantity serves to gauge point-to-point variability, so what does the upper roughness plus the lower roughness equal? 0.63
